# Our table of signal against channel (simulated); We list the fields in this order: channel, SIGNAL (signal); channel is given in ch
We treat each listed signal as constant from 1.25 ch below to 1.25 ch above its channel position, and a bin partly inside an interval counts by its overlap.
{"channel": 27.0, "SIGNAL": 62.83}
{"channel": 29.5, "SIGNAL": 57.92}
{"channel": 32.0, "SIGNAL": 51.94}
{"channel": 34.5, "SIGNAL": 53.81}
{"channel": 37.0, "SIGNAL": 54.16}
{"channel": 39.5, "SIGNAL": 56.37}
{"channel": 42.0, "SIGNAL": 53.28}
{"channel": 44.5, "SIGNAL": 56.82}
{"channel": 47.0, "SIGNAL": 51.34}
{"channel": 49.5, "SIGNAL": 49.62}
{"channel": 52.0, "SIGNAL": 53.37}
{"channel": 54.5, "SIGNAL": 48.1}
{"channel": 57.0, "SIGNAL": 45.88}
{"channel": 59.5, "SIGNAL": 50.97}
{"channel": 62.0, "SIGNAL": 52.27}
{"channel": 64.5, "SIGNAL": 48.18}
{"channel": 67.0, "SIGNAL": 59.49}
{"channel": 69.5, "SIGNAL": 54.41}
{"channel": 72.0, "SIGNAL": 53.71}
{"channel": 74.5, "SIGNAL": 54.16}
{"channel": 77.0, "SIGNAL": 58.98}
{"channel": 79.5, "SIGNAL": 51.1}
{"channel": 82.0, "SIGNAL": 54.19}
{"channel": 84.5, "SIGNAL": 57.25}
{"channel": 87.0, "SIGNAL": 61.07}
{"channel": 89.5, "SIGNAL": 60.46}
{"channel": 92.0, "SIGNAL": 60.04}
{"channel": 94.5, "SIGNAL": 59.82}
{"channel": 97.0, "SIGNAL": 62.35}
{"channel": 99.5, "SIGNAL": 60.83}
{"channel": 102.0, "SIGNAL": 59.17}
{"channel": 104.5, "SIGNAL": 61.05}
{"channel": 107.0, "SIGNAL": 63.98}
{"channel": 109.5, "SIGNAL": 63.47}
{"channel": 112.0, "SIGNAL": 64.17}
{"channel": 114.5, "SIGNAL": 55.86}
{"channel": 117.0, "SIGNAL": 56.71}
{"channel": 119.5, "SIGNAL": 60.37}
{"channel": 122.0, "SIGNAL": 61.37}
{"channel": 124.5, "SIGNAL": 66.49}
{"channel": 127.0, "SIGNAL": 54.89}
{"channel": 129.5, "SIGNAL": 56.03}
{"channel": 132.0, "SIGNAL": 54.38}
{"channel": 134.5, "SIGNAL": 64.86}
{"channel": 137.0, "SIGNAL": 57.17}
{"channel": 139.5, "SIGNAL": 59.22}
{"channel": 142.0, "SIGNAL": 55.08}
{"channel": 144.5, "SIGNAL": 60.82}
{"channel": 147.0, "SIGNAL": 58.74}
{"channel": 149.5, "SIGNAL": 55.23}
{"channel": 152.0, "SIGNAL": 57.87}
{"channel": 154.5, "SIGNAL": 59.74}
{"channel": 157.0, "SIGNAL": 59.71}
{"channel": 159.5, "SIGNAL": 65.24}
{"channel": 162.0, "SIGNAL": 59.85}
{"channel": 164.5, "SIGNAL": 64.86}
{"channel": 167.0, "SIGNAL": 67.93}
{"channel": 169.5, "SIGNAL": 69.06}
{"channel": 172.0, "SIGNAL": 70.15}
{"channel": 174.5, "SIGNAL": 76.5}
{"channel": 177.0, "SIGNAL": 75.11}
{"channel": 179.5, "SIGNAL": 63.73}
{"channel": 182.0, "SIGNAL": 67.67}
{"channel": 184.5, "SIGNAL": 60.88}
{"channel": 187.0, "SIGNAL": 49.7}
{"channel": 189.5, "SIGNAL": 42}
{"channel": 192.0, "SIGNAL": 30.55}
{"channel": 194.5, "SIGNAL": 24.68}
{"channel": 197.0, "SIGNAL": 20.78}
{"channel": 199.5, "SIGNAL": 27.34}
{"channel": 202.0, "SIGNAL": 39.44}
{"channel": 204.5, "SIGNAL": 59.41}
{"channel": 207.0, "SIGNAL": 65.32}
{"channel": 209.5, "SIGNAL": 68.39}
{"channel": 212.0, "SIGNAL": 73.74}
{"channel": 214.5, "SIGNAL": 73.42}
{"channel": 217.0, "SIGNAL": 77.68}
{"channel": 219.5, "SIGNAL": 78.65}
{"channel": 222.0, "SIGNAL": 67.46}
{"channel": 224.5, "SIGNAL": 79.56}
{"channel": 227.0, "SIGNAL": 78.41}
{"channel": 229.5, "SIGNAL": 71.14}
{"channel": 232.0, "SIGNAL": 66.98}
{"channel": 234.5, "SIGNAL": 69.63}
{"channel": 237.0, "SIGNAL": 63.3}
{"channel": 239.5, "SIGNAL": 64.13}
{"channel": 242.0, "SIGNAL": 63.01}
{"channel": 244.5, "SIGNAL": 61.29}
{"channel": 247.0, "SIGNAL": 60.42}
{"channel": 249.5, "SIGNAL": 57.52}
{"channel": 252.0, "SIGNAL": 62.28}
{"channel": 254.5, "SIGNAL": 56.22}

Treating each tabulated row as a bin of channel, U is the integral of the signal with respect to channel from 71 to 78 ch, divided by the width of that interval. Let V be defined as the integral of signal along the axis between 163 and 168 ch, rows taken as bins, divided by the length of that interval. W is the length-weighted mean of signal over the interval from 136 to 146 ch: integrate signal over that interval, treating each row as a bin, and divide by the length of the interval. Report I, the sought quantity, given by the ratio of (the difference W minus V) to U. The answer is -0.14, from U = 55.6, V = 66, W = 58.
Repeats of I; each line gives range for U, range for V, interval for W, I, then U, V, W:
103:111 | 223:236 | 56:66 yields -0.37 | 62.8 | 73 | 50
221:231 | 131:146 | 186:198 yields -0.34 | 74.1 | 59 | 33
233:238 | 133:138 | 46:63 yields -0.16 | 66.6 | 61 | 50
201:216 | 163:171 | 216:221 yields 0.16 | 63.9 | 67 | 78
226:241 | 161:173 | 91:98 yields -0.08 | 68.7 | 66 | 61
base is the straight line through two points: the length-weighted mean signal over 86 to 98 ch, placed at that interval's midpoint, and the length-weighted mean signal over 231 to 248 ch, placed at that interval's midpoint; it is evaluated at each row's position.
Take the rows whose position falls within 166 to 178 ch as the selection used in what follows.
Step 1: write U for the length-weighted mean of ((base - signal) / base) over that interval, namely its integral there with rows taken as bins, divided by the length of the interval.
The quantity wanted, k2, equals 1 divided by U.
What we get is -7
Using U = -0.15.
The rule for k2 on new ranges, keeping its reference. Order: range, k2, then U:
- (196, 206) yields 2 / 0.40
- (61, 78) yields 10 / 0.10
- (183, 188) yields 9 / 0.11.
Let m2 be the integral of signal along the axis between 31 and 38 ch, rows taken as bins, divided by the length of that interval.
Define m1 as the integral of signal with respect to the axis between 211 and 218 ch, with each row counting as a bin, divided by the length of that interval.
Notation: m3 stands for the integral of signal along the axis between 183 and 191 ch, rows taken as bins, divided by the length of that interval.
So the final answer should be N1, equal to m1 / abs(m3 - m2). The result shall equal 29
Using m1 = 74.9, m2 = 53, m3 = 51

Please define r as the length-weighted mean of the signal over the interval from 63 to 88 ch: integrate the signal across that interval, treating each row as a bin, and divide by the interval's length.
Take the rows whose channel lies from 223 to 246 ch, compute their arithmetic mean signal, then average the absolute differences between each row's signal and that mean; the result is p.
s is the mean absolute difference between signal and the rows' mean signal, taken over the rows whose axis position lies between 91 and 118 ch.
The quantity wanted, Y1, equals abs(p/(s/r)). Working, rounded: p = 5.4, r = 55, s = 2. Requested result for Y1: 139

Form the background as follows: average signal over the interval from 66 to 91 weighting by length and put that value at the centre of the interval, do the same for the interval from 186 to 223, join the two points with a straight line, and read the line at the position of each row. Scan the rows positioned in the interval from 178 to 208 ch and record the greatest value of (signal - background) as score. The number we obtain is 14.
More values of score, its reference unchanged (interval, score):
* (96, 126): 11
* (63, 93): 5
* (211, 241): 27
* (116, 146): 11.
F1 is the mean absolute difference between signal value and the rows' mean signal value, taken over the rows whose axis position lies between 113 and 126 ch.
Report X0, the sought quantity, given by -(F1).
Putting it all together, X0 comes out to -3.1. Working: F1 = 3.1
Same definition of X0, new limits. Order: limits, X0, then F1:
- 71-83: -1.8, 1.8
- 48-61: -2.1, 2.1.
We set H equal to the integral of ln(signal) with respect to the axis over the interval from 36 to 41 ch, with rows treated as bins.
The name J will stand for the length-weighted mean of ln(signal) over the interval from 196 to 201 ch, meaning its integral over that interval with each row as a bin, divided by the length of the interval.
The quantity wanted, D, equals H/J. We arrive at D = 6.3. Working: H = 20.1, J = 3.20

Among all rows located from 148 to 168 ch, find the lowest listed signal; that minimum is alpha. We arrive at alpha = 55.23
